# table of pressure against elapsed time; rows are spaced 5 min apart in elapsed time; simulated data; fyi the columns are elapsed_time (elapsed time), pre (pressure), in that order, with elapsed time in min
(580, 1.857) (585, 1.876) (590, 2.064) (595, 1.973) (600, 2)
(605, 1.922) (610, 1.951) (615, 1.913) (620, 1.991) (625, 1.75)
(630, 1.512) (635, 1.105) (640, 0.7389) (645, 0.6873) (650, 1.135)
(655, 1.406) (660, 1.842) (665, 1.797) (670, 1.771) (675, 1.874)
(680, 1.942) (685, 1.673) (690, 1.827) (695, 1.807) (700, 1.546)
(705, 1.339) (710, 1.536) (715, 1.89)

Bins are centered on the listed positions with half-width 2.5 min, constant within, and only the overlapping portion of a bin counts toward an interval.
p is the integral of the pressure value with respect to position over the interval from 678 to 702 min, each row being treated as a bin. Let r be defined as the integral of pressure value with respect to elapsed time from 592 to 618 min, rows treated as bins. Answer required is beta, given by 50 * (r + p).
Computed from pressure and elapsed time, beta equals 4653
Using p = 42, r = 51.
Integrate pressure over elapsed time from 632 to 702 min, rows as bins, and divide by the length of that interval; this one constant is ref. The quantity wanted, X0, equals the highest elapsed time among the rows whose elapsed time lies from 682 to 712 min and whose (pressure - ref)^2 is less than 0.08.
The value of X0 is 710 min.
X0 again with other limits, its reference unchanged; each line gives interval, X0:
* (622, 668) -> 655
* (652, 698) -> 685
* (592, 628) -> 625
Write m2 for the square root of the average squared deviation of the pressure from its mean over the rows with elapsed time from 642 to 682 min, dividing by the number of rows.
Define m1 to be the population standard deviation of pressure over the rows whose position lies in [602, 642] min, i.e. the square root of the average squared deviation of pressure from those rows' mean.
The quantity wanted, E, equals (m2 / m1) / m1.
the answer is 2.2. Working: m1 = 0.432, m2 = 0.42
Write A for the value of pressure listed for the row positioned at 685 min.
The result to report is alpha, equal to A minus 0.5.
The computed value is 1.2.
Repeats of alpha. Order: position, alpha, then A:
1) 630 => 1.0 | 1.512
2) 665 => 1.3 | 1.797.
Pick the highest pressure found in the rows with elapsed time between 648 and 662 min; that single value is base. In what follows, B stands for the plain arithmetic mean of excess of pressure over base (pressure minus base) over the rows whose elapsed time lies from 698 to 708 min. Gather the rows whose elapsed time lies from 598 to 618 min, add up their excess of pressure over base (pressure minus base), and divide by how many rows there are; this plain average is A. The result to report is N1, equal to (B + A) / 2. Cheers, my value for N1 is -0.15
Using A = 0.1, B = -0.4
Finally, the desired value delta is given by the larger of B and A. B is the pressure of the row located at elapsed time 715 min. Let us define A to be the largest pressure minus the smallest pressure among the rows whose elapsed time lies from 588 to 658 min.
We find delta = 1.89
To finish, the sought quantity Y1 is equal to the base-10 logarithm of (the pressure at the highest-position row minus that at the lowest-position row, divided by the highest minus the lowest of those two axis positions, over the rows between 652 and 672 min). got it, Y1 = -1.6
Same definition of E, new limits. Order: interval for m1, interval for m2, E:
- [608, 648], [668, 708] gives 0.7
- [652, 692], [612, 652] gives 20.0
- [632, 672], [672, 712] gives 1.0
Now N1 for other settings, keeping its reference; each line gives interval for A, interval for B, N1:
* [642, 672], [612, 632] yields -0.23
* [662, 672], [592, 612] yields 0.03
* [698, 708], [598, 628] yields -0.16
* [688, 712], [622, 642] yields -0.40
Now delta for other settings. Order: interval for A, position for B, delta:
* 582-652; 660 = 1.84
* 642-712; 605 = 1.92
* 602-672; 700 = 1.55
